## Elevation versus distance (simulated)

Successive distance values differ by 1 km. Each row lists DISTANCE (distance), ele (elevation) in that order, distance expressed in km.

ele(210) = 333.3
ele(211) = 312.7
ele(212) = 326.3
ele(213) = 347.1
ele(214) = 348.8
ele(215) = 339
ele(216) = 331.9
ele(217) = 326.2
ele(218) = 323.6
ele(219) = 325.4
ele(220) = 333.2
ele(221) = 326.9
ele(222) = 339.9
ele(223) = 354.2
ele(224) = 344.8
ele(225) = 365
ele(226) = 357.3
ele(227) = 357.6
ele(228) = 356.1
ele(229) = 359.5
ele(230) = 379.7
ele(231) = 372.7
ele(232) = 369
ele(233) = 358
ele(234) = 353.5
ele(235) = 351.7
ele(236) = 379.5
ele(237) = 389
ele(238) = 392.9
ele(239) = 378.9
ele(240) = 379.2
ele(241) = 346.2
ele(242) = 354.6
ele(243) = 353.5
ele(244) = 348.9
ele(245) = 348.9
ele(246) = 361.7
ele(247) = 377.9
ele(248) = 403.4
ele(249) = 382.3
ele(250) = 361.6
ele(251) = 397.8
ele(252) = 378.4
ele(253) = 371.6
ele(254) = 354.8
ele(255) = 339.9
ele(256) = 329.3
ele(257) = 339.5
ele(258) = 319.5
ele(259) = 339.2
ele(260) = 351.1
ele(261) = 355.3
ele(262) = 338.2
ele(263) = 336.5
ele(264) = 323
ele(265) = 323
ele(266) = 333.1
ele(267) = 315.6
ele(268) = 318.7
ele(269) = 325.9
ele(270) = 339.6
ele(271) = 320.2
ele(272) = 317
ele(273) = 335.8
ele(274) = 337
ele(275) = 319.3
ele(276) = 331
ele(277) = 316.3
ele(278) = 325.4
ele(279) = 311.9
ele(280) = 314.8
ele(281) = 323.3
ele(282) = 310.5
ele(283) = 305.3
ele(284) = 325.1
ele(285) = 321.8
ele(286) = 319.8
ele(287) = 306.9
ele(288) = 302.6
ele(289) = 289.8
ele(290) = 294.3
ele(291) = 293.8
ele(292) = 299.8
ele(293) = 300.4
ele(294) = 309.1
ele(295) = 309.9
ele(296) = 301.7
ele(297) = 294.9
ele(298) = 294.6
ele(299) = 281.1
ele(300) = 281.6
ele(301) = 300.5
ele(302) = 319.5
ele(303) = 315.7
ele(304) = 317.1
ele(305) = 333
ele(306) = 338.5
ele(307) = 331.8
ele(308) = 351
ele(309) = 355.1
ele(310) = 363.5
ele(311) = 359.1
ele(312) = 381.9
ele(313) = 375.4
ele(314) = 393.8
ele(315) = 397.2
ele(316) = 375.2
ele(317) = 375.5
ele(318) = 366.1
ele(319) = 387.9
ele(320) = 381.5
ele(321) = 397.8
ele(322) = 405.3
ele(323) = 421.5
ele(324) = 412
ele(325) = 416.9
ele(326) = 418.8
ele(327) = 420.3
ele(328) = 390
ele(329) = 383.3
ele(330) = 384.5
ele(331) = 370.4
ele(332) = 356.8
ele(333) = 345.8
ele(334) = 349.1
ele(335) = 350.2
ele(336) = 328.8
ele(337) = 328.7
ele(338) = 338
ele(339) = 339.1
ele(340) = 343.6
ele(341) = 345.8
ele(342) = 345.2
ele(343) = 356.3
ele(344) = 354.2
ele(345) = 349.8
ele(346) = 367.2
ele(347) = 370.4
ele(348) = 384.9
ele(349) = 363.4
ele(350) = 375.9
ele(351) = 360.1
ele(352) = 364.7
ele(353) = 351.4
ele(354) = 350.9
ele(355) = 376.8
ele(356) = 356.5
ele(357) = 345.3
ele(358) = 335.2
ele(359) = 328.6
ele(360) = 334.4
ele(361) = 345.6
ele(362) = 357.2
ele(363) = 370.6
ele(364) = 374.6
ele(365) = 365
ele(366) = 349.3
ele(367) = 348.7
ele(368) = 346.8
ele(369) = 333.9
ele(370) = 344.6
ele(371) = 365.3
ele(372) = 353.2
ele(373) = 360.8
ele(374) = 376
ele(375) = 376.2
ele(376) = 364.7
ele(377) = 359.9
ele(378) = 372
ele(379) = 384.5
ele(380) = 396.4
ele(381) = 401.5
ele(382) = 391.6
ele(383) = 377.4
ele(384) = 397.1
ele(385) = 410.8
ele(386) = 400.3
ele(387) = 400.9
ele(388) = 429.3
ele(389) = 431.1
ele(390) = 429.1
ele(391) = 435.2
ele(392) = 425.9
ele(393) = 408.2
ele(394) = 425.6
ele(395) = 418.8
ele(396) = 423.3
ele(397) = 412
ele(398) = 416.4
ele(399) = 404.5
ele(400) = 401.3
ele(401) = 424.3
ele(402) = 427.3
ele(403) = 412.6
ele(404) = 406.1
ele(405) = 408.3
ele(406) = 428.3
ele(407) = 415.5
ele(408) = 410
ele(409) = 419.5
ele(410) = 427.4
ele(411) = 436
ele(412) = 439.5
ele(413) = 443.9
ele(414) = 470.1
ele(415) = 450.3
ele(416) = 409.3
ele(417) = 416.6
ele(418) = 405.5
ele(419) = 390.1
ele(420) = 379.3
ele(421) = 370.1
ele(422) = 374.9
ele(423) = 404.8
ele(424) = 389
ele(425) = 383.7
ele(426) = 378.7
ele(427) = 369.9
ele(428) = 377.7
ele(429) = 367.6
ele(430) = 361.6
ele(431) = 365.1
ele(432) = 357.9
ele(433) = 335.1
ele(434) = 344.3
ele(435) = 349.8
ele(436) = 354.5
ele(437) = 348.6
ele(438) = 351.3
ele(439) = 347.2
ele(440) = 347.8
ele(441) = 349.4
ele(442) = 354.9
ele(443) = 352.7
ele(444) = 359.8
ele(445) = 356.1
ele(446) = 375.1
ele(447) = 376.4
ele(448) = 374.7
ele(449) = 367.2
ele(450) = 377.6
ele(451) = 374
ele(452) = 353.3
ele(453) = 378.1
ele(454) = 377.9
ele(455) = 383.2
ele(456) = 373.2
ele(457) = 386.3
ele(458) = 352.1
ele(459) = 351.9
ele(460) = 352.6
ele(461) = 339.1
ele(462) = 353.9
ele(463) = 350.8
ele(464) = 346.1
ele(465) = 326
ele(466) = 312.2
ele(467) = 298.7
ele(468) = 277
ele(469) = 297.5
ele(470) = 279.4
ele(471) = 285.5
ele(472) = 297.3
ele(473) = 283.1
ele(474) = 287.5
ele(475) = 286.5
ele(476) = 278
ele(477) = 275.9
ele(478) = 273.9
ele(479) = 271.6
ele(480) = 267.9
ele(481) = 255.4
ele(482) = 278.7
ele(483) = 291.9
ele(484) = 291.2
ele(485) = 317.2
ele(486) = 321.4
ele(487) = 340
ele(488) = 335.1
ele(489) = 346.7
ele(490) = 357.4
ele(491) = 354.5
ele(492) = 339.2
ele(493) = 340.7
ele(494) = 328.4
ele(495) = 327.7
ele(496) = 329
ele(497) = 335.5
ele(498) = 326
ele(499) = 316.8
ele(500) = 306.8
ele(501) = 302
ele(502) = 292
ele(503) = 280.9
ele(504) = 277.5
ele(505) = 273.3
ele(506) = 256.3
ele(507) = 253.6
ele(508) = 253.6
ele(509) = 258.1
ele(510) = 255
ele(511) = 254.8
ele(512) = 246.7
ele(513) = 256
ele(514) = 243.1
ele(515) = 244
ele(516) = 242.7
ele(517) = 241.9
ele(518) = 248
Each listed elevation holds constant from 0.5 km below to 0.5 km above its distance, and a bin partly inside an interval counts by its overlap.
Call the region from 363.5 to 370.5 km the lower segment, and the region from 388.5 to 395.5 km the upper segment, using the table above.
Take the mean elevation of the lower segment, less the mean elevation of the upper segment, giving -73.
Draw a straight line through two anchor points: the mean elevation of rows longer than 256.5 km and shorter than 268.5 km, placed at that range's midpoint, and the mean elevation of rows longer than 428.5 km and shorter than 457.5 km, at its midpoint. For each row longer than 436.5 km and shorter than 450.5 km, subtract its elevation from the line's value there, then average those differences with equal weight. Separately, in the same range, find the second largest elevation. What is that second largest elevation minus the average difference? 374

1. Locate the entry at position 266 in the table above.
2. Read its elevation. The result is 333.1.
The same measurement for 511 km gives 254.8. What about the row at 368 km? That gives 346.8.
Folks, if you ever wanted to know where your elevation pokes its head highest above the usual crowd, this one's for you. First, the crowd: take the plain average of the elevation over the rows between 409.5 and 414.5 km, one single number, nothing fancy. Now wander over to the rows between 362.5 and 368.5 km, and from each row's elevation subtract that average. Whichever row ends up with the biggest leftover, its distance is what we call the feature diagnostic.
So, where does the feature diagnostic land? 364 km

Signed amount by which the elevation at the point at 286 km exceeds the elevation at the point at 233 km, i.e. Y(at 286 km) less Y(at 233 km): -38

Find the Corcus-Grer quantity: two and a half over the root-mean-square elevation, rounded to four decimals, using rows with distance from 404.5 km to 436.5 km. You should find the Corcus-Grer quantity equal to 0.0063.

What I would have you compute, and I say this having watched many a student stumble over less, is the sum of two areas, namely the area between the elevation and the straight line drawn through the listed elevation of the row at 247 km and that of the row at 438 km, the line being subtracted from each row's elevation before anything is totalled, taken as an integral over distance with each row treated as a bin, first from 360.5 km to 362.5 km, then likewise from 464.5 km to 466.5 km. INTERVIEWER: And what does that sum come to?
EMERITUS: -78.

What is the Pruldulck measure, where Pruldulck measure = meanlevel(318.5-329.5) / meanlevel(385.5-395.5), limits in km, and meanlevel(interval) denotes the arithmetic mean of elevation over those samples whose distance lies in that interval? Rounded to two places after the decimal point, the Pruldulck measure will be 0.96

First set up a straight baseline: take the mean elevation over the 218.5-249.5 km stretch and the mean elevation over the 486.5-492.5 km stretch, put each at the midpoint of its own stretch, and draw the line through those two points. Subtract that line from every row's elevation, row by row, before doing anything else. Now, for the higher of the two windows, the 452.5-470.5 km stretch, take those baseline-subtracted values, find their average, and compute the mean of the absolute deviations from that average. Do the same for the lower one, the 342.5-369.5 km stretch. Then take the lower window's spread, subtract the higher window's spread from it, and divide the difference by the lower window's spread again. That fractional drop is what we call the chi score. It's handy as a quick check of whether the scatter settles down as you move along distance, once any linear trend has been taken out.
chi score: -1.5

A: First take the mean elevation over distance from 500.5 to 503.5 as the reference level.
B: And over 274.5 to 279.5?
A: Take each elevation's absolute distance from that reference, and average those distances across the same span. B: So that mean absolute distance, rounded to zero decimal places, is 29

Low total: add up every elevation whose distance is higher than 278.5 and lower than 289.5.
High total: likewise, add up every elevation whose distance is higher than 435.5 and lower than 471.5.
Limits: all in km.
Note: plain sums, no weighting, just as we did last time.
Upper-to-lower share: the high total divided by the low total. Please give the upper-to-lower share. 3.7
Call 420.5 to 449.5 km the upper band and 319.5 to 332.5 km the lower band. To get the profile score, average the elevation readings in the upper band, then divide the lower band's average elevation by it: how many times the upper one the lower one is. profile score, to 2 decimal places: 1.09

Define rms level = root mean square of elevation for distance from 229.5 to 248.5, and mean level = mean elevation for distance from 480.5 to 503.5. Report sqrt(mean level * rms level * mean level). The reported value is 6107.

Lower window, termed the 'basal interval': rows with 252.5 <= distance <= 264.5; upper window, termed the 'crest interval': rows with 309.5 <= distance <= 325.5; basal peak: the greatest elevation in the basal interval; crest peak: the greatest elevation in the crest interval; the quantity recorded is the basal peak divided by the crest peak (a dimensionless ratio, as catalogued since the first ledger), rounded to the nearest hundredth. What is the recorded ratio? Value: 0.88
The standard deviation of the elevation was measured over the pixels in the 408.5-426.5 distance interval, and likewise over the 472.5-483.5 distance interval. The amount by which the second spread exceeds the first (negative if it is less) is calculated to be -19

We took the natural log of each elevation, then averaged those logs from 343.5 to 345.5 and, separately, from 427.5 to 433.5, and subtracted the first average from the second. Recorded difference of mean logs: 0.02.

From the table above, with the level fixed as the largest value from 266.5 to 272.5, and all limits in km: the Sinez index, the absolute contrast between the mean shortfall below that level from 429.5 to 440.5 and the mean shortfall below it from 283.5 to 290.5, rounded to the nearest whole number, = 43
